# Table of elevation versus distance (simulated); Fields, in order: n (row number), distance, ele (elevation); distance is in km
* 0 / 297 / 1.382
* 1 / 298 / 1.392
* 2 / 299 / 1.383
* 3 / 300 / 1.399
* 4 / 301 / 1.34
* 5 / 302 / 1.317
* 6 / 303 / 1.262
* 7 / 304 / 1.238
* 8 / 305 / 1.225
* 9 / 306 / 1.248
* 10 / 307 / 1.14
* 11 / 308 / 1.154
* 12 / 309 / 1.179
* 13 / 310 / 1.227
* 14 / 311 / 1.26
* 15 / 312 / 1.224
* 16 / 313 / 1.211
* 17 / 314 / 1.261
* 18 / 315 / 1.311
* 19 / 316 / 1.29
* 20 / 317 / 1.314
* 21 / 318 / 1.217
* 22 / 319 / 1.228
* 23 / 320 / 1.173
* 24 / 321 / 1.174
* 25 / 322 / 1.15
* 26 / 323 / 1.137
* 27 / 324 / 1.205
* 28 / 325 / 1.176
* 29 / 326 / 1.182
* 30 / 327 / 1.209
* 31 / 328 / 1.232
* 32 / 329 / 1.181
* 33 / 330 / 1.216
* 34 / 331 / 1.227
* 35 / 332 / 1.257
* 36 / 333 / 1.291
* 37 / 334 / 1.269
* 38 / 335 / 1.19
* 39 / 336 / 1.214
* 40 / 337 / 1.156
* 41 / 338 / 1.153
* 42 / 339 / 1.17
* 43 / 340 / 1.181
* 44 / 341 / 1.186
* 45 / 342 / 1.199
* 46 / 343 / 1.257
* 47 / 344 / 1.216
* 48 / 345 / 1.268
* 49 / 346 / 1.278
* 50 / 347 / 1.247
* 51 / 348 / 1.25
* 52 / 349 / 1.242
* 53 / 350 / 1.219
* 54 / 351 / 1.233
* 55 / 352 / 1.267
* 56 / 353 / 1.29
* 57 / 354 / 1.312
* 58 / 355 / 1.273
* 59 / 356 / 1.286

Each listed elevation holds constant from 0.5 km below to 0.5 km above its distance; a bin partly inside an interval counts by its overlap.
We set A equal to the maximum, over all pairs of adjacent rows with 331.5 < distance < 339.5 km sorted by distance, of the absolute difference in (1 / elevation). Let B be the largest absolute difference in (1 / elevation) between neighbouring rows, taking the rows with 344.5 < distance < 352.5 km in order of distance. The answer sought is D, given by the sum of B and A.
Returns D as 0.074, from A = 0.052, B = 0.022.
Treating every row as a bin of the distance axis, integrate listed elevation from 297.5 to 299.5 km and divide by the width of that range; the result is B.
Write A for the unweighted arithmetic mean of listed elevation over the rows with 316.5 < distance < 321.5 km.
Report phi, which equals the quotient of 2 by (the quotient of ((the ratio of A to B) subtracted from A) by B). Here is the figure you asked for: 8.1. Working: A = 1.22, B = 1.39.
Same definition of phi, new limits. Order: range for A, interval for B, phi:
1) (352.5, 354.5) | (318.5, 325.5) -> 12.0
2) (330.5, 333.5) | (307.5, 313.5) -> 11.1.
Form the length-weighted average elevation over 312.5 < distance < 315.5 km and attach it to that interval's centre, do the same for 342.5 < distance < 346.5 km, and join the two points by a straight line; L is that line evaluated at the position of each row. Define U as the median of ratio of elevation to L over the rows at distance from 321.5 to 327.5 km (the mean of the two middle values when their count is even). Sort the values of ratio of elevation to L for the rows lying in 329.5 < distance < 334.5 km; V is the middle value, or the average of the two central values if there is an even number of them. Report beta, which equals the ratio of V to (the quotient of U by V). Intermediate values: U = 0.94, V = 1.00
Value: 1.07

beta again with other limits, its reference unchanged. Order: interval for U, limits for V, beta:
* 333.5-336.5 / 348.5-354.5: 1.04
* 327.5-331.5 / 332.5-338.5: 0.94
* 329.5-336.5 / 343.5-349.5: 1.02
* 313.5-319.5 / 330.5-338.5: 0.93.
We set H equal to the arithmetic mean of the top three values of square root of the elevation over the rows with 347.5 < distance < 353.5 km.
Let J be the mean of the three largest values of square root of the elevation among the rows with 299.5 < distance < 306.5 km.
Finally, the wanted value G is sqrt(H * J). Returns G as 1.14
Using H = 1.126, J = 1.16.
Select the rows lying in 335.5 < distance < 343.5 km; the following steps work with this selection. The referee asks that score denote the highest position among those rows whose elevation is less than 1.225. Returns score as 342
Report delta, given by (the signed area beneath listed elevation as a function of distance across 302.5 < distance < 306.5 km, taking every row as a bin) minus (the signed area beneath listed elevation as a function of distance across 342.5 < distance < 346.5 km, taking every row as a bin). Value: -0.05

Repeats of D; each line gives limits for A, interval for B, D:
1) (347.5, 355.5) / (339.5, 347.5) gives 0.062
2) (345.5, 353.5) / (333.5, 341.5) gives 0.074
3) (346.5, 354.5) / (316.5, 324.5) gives 0.082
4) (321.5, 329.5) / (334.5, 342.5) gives 0.091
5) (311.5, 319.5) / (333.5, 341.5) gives 0.113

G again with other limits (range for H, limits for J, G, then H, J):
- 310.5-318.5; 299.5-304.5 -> 1.15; 1.142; 1.16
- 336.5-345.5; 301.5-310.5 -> 1.12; 1.117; 1.13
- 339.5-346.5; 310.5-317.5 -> 1.13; 1.126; 1.14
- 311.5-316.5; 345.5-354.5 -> 1.14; 1.135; 1.14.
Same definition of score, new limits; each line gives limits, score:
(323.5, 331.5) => 330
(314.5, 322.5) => 322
